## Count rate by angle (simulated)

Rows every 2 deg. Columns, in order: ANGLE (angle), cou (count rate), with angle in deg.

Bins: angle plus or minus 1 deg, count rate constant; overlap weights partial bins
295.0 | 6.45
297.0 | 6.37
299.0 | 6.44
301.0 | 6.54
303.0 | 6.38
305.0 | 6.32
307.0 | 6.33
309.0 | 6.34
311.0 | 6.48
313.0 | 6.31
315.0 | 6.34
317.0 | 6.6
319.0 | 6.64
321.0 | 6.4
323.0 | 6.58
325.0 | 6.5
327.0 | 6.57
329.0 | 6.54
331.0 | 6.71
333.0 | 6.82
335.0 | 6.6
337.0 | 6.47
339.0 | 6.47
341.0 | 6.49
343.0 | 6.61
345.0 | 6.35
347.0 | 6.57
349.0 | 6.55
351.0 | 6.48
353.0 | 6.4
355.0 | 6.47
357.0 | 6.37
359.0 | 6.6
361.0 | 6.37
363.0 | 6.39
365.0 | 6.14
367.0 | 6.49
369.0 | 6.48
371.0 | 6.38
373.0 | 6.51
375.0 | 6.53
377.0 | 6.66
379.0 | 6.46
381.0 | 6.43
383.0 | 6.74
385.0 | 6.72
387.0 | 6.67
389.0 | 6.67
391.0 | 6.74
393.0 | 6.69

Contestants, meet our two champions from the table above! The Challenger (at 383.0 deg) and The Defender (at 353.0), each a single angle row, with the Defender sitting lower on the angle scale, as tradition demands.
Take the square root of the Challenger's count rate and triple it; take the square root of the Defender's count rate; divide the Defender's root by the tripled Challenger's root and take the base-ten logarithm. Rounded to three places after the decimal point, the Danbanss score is -0.488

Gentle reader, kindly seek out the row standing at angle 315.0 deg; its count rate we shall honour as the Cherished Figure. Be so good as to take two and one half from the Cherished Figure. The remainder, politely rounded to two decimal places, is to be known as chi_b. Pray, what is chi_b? 3.84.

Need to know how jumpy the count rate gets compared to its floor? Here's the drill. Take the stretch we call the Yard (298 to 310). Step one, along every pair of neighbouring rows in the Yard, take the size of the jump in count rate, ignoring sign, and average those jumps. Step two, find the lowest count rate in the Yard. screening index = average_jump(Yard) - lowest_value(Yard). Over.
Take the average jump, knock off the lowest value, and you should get -6.25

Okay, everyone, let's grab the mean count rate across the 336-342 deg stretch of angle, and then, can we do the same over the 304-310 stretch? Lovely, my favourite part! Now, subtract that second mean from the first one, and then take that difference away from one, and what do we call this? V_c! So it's 0.85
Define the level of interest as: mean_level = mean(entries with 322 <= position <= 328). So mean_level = 6.55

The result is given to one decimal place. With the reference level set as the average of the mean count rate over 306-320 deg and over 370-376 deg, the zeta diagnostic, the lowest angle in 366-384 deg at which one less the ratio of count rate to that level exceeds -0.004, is 371.0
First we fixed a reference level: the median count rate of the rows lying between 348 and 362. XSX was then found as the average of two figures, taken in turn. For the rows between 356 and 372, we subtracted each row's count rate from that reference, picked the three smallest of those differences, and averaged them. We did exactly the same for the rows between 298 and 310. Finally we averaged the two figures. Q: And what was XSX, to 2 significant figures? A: -0.018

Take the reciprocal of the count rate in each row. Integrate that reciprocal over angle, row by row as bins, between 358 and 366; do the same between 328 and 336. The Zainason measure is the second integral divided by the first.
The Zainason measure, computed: 0.96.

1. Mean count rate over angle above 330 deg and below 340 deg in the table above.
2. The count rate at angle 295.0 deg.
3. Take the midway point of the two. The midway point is 6.53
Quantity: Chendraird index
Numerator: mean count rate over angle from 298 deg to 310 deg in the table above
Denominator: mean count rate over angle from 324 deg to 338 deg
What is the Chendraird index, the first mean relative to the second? 0.968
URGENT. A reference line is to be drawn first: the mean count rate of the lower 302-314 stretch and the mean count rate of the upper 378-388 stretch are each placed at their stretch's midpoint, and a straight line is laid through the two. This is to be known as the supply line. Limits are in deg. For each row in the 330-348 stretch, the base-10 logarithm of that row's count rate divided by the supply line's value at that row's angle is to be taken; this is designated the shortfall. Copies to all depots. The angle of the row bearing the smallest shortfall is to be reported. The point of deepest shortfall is 345.0 deg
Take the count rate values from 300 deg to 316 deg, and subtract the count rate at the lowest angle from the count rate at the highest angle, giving -0.20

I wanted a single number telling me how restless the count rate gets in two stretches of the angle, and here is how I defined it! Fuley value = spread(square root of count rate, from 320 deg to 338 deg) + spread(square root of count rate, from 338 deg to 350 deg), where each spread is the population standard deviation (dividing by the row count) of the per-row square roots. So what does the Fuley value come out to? 0.040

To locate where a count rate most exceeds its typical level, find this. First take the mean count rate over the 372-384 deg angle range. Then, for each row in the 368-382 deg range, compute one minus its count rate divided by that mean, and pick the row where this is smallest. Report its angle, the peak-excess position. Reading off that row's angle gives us 377.0 deg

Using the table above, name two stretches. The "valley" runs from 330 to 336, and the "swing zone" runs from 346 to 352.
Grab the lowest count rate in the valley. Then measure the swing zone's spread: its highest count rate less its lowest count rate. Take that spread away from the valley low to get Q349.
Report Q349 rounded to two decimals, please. 6.51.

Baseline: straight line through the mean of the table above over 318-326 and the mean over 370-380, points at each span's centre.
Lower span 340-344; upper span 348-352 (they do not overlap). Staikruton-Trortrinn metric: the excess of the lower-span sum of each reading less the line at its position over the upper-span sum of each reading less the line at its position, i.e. 0.1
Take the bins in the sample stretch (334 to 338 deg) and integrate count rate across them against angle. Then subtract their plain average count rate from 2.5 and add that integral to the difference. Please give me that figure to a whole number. 22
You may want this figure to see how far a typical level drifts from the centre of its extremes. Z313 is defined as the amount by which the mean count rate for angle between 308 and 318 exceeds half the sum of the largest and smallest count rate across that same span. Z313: -0.04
